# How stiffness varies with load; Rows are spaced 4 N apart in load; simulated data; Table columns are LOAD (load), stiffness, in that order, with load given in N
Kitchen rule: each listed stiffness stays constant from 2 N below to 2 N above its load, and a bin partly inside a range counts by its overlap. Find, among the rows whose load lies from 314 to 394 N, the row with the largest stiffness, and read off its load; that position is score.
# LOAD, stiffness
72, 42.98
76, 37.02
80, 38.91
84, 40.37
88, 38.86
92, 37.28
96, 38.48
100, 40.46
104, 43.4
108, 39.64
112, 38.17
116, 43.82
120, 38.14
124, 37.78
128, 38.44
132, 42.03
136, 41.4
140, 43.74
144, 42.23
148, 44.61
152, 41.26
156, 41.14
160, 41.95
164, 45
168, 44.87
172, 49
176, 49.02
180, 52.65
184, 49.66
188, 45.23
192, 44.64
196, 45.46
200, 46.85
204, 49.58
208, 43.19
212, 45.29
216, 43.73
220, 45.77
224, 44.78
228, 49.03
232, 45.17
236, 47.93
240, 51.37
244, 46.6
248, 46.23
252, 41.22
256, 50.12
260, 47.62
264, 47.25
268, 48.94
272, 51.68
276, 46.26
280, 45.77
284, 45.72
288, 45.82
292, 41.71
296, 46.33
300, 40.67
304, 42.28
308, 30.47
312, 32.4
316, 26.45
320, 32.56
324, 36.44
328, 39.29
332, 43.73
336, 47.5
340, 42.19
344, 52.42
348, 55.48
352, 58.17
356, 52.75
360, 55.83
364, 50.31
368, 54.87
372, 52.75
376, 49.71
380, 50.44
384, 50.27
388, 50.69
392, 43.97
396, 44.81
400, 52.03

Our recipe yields 352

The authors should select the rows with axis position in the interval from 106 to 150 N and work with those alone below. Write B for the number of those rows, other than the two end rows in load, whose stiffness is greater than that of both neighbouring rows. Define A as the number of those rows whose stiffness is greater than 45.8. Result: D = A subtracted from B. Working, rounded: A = 0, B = 3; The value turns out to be 3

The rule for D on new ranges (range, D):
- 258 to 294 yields -4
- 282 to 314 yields 1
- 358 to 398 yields -5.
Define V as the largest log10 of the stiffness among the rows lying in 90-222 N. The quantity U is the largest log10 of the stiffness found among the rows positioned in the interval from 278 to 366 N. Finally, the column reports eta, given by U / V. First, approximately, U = 1.76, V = 1.72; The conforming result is 1.03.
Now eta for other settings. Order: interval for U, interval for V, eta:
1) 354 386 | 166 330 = 1.01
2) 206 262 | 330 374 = 0.97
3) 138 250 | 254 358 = 0.98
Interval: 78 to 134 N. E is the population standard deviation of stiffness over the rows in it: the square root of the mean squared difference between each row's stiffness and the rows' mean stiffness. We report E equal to 2.0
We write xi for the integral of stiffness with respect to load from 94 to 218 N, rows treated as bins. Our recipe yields 5403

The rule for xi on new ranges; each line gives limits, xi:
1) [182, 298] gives 5396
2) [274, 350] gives 3174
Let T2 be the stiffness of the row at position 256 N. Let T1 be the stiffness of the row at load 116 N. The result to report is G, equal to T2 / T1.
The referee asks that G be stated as 1.14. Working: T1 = 43.82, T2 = 50.12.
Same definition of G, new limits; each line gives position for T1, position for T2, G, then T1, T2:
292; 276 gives 1.11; 41.71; 46.26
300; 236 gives 1.18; 40.67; 47.93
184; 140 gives 0.88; 49.66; 43.74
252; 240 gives 1.25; 41.22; 51.37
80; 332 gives 1.12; 38.91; 43.73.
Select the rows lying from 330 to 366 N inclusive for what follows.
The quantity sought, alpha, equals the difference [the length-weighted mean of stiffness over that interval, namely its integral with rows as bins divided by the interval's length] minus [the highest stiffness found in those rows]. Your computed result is -7.2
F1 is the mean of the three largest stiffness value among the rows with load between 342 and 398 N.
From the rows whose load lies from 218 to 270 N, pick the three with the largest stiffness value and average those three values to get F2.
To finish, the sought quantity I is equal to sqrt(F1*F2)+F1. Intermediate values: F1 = 56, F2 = 50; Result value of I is 110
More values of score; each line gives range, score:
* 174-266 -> 180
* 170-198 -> 180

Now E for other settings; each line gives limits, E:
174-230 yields 2.7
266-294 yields 2.9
